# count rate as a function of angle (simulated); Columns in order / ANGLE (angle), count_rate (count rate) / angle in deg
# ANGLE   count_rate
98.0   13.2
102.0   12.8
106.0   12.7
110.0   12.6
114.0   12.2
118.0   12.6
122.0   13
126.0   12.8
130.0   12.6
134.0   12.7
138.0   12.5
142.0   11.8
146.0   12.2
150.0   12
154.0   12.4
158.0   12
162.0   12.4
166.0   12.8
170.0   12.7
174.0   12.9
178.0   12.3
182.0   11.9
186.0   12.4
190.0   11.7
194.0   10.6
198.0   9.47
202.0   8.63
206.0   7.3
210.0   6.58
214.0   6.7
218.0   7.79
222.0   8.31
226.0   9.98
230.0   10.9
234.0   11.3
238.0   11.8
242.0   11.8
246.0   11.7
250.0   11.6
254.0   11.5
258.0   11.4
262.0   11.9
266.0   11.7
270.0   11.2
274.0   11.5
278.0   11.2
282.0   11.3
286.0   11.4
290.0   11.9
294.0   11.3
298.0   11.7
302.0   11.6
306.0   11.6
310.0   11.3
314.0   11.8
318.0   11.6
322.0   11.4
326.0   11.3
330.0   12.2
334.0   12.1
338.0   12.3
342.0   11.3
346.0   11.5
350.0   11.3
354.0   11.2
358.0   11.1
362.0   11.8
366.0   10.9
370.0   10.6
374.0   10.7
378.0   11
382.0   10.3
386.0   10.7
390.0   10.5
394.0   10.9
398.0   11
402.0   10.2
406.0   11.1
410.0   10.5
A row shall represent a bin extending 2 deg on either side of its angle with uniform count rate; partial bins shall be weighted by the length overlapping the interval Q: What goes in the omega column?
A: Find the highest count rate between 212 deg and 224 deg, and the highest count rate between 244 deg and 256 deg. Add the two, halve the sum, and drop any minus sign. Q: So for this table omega 10.0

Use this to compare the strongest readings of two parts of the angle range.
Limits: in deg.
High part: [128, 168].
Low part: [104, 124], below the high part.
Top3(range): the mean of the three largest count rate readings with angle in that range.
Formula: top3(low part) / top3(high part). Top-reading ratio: 1.01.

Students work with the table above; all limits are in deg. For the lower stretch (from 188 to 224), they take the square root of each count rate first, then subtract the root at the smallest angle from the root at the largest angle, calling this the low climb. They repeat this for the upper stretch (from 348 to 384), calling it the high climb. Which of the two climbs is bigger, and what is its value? -0.15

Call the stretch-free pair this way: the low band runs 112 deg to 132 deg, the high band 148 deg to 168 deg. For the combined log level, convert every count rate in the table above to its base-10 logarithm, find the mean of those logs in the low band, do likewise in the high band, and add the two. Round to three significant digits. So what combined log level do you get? 2.19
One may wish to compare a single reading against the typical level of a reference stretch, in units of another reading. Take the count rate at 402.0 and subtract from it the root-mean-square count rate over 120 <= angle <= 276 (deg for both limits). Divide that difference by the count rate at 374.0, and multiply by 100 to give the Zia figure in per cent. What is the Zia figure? -10.6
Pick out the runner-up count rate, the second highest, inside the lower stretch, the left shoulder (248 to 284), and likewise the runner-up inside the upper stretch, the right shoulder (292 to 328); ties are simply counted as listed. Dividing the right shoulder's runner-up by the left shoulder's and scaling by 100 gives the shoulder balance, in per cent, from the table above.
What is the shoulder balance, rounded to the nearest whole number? 100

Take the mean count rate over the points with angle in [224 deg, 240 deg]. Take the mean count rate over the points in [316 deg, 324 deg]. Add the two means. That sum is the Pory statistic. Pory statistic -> 22.5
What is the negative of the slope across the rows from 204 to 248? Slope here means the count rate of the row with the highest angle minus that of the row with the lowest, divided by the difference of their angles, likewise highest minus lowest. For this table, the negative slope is -0.110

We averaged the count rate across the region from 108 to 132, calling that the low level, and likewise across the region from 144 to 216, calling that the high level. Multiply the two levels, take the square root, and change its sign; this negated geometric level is -11.8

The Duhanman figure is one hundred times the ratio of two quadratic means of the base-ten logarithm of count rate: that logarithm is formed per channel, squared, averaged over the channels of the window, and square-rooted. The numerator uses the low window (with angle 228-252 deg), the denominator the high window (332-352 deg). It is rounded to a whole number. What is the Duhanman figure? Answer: 99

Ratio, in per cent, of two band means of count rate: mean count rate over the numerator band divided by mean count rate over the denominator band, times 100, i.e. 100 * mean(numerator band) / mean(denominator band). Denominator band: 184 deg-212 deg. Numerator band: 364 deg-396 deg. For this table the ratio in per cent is 112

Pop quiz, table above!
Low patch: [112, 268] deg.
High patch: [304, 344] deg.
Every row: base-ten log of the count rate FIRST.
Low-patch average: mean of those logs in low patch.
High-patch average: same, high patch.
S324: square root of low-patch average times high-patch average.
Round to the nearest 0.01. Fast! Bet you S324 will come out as 1.06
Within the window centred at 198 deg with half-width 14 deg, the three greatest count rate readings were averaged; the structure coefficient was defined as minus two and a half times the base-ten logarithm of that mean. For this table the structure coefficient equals -2.66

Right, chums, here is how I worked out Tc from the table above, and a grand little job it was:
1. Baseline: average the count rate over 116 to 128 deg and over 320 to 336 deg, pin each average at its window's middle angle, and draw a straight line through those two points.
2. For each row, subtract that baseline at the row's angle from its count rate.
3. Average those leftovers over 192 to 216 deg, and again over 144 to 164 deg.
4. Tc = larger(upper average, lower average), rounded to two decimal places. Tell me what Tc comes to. -0.44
